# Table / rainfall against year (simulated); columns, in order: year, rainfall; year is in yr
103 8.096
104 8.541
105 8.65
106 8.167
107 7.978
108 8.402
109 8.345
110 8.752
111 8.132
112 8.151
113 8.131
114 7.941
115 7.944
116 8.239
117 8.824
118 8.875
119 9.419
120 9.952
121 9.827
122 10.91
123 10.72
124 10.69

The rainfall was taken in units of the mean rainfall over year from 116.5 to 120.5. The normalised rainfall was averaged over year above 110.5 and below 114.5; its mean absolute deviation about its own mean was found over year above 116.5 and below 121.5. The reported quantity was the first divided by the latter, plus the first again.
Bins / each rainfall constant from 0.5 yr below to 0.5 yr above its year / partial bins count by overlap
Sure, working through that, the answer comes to 20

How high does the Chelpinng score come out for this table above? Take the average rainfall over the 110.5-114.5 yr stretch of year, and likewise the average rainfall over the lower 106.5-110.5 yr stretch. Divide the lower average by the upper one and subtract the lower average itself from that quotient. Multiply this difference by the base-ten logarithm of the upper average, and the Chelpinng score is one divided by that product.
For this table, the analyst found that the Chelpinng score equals -0.150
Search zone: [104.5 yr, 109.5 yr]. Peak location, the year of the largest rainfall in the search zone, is 105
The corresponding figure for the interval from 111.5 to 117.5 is 117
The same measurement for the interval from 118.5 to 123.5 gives 122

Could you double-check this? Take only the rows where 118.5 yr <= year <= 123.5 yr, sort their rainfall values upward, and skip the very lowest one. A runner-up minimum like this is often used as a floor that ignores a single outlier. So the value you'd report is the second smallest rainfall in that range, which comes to 9.827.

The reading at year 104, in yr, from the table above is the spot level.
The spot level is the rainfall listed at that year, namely 8.541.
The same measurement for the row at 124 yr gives 10.69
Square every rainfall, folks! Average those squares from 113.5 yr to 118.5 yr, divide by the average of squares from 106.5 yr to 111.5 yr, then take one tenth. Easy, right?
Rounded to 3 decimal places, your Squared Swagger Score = 0.101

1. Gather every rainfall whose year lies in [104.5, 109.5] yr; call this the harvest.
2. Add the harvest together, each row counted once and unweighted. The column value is 42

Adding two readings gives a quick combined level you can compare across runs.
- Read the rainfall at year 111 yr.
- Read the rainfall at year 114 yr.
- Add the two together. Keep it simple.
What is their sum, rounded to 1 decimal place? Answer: 16.1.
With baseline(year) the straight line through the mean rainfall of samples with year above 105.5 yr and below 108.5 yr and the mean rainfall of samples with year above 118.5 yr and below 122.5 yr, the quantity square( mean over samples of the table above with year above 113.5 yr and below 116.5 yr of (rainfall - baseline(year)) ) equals 1.52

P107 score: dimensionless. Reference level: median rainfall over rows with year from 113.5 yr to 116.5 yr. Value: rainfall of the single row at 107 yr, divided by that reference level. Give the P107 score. 1.00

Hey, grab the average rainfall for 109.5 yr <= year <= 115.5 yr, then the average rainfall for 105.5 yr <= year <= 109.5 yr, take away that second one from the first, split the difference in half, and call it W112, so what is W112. 0.0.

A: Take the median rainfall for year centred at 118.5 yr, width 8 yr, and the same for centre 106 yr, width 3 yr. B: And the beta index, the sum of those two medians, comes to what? 17.31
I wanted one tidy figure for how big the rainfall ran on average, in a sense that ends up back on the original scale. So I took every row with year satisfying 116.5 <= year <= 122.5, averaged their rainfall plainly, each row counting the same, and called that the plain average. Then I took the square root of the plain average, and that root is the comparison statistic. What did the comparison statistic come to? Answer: 3.10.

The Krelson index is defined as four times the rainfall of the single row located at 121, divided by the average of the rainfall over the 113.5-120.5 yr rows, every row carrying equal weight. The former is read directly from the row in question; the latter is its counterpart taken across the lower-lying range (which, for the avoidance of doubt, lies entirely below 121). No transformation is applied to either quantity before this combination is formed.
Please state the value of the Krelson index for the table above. 4.5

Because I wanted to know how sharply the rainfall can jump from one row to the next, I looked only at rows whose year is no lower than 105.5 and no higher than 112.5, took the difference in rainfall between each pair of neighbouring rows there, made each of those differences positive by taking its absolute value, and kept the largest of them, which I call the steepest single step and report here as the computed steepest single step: 0.62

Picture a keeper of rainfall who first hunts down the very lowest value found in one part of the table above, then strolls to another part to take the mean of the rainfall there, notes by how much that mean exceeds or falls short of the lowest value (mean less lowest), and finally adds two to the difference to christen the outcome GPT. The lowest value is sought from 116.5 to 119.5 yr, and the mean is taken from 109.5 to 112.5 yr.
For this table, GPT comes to 1.5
